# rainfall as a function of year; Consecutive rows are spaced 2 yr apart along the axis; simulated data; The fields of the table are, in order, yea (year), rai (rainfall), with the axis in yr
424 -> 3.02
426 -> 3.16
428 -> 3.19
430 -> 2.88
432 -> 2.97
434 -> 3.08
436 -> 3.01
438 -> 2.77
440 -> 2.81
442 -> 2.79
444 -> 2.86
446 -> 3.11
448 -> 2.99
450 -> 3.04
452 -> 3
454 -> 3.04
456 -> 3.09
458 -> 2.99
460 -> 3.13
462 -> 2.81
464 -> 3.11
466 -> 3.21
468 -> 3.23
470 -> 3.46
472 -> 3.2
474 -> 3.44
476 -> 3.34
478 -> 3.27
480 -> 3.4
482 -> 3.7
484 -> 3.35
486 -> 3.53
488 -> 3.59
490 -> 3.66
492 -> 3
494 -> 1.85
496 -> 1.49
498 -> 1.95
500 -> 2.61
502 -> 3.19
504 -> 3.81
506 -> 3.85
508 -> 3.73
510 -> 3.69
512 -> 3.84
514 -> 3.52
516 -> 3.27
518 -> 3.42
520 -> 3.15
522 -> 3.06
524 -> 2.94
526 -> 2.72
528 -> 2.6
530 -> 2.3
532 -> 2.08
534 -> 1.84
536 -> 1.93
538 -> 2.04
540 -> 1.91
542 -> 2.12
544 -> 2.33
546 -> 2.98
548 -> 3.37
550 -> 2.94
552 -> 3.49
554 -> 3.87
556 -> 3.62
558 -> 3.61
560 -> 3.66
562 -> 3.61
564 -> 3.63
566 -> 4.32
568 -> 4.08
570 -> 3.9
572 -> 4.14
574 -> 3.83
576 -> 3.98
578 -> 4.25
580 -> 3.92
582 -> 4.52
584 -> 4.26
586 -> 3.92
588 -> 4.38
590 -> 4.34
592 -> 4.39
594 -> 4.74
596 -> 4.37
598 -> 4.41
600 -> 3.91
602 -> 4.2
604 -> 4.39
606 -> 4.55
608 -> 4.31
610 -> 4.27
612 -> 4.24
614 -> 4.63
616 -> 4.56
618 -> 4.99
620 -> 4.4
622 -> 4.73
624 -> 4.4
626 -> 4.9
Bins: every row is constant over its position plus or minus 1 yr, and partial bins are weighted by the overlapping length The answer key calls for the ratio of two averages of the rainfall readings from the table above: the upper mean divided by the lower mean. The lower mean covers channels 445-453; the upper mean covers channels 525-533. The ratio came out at 0.80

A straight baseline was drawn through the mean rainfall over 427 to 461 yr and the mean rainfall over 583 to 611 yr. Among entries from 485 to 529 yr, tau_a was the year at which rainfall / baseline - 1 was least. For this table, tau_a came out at 496 yr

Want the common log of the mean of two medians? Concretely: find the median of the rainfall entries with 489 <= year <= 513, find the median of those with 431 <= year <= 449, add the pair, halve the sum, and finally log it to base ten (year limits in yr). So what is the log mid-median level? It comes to 0.50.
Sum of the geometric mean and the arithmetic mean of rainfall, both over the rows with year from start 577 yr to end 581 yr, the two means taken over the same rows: 8.2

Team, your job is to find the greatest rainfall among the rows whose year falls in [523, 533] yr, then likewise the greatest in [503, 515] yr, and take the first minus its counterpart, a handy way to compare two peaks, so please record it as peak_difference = -0.9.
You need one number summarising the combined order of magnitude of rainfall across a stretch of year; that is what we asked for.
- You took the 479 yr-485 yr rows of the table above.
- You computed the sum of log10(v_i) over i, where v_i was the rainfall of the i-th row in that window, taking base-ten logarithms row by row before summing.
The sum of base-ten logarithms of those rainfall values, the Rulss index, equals 1.62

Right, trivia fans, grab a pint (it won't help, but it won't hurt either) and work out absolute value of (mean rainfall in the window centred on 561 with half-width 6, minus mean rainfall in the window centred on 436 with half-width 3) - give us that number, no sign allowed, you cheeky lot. 0.79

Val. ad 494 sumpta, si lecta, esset 1.85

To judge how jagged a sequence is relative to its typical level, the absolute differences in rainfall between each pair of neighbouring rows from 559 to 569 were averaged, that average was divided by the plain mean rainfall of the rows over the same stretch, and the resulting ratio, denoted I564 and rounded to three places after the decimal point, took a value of 0.065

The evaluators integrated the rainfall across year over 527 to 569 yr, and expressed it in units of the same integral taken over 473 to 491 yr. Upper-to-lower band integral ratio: 1.99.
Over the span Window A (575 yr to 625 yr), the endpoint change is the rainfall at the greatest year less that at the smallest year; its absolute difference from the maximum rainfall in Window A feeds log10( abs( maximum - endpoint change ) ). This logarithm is 0.66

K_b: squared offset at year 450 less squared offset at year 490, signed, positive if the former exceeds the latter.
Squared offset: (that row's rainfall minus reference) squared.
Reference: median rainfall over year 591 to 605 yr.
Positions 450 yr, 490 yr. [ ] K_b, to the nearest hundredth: 1.29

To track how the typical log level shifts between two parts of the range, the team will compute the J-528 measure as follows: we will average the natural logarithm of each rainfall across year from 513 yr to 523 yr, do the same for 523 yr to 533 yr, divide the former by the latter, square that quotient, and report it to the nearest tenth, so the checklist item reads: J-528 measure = 1.7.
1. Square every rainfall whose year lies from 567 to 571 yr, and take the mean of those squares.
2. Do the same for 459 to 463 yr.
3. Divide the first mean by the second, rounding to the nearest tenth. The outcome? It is 1.8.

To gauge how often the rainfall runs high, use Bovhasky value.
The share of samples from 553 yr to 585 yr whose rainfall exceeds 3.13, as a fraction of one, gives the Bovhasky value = 1.0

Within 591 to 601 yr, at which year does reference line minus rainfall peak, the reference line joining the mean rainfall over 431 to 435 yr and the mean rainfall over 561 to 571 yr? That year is 600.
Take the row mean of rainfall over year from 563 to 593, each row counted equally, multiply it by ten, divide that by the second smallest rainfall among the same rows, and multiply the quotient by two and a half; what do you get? 26.9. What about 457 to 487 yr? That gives 27.4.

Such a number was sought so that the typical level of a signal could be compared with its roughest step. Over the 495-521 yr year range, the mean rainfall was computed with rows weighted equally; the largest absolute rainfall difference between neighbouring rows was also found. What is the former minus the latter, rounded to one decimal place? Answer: 2.5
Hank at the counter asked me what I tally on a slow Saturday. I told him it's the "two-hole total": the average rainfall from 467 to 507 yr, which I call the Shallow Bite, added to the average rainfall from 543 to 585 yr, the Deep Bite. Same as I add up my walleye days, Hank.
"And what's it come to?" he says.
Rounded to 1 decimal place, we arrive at 6.9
